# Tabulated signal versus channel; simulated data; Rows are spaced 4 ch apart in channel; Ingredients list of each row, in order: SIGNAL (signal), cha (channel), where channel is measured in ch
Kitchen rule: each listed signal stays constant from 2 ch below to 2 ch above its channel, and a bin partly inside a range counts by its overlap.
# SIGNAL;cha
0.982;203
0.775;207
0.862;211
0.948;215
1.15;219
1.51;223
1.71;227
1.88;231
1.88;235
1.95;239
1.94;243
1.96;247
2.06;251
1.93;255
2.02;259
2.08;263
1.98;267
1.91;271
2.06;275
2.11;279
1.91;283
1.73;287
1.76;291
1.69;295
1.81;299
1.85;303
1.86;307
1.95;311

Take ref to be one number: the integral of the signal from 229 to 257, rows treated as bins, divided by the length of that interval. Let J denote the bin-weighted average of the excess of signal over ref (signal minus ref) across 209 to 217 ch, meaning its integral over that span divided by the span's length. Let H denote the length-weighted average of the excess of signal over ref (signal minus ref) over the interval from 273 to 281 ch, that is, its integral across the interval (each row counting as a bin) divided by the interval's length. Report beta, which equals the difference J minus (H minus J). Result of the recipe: -2.2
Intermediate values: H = 0.14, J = -1.04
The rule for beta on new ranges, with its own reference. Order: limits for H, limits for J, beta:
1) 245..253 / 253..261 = 0.0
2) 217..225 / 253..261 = 0.7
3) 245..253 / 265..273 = -0.1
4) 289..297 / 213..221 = -1.6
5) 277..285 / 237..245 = -0.1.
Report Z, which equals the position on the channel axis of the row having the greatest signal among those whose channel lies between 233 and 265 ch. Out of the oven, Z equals 263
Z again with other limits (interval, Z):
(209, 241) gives 239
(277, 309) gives 279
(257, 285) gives 279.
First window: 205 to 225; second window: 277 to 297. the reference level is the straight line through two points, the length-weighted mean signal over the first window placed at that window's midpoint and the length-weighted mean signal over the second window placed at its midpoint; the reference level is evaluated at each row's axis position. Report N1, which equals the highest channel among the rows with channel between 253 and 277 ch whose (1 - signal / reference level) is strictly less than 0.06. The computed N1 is 275 ch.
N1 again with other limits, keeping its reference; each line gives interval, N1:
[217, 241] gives 239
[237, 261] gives 259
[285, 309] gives 287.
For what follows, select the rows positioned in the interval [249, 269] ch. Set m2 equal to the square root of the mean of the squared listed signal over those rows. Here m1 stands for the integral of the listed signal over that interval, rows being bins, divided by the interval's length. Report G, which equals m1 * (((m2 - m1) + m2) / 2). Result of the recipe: 2.0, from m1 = 2.01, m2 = 2.01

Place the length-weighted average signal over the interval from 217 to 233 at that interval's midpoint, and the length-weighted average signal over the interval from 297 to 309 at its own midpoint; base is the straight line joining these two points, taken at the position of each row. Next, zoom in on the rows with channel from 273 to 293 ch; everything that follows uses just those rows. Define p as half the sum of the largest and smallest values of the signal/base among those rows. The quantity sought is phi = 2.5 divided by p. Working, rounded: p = 1.09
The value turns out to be 2.30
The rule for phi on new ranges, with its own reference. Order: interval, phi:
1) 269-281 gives 2.17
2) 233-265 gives 2.08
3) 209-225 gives 3.25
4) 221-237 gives 2.32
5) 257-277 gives 2.14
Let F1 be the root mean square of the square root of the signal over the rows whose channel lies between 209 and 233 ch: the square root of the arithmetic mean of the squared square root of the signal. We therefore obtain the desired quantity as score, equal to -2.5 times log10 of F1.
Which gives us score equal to -0.160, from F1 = 1.16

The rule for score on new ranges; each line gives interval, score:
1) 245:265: -0.379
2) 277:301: -0.330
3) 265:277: -0.372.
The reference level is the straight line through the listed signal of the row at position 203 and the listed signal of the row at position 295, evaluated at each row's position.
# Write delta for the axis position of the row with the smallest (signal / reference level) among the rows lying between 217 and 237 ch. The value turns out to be 219 ch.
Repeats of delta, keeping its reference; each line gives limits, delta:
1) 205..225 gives 207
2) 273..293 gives 291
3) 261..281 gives 271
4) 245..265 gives 255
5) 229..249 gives 247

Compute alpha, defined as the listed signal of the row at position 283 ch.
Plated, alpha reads 1.91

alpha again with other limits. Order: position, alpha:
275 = 2.06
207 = 0.775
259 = 2.02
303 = 1.85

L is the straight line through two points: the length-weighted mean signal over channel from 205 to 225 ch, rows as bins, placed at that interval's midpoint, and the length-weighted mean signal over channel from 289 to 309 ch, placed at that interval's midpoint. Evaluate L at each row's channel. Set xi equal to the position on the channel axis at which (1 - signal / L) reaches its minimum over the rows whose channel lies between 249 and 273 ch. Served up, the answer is 251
